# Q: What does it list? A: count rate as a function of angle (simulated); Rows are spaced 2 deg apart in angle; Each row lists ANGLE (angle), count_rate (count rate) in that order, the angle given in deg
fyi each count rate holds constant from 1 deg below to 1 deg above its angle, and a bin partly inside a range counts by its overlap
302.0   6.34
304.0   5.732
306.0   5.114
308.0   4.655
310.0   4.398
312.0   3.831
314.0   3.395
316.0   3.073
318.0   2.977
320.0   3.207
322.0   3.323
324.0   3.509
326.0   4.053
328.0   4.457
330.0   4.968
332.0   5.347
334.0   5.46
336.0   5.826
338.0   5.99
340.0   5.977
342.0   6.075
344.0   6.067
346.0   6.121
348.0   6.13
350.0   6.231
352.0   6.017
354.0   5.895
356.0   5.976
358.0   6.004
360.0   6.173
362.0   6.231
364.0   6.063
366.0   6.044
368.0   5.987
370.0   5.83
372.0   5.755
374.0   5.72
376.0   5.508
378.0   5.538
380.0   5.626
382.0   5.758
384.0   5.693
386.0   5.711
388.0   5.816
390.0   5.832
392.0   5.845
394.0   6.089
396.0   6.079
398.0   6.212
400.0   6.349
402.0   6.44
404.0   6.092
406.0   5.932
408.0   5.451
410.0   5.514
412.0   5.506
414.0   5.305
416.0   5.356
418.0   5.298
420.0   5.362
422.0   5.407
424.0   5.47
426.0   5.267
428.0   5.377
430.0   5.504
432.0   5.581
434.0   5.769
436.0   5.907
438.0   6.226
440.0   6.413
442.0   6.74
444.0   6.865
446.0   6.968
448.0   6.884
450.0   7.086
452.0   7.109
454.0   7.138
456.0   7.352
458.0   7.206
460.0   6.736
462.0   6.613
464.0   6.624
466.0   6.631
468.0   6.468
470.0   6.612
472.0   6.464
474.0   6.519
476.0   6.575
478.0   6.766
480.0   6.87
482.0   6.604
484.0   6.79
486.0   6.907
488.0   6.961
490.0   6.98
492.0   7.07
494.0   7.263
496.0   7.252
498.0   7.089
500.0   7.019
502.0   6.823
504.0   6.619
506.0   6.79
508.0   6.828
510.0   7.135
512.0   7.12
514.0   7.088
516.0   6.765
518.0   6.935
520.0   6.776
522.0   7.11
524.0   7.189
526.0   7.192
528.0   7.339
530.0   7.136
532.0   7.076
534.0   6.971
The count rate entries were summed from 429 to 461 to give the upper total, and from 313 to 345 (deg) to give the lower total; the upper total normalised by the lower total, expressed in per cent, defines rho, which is 143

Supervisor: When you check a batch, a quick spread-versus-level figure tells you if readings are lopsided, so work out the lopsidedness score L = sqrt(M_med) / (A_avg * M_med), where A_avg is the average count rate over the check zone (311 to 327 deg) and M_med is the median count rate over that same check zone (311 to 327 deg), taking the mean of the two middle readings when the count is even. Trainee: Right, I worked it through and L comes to 0.159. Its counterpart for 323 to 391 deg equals 0.073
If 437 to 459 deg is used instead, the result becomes 0.055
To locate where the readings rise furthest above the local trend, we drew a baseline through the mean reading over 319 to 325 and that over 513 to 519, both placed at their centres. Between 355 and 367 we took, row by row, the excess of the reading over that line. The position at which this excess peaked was 362.0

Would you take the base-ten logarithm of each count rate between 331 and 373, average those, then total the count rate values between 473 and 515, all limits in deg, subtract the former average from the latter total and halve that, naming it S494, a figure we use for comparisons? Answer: 72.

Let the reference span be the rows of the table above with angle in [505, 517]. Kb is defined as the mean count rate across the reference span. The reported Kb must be 7.0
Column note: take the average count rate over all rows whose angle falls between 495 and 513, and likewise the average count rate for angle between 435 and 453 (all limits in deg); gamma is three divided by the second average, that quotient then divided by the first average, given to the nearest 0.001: 0.064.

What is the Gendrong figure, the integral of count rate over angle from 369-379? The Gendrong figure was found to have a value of 57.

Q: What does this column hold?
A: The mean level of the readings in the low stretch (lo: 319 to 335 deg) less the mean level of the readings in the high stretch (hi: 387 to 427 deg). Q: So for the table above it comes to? -1.4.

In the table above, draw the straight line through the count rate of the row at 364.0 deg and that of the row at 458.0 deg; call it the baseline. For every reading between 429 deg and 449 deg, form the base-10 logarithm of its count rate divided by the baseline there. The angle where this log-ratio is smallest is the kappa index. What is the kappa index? 430.0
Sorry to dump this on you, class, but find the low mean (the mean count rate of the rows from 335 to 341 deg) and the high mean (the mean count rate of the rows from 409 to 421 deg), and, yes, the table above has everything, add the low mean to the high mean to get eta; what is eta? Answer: 11.3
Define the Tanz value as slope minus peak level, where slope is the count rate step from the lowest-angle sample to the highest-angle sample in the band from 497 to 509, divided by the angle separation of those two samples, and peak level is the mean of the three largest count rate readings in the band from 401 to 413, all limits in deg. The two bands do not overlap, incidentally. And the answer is -6.18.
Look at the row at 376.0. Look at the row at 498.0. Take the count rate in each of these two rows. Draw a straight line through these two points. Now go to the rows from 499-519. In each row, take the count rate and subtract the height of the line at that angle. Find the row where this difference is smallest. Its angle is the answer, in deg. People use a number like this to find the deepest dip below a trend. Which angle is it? 516.0 deg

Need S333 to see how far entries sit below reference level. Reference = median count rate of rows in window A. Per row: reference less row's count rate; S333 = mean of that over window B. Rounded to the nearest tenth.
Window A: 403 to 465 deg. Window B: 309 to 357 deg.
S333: 1.0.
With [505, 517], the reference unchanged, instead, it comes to -1.0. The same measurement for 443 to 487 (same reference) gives -0.9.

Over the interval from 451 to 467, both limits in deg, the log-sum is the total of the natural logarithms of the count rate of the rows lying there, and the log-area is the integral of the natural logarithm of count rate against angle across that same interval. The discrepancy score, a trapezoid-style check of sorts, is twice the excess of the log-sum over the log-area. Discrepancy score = -31.0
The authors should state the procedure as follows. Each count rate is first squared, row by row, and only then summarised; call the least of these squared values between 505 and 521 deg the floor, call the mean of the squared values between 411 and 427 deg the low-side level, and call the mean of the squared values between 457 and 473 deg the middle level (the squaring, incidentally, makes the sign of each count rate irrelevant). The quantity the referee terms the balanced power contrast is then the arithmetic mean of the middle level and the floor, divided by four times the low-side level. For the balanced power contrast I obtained 0.39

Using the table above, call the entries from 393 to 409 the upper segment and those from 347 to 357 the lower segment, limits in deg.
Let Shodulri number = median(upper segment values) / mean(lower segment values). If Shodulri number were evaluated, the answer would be 1.01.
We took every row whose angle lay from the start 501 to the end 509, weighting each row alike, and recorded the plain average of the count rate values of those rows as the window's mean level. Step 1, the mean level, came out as 6.8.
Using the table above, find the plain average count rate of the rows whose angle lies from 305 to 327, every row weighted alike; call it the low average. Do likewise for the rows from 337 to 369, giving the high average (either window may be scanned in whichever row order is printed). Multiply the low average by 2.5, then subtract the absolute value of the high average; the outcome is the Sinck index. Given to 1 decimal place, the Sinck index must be 3.4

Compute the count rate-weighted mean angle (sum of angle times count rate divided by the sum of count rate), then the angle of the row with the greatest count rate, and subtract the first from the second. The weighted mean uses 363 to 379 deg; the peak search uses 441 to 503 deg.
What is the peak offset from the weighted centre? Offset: 85.2 deg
